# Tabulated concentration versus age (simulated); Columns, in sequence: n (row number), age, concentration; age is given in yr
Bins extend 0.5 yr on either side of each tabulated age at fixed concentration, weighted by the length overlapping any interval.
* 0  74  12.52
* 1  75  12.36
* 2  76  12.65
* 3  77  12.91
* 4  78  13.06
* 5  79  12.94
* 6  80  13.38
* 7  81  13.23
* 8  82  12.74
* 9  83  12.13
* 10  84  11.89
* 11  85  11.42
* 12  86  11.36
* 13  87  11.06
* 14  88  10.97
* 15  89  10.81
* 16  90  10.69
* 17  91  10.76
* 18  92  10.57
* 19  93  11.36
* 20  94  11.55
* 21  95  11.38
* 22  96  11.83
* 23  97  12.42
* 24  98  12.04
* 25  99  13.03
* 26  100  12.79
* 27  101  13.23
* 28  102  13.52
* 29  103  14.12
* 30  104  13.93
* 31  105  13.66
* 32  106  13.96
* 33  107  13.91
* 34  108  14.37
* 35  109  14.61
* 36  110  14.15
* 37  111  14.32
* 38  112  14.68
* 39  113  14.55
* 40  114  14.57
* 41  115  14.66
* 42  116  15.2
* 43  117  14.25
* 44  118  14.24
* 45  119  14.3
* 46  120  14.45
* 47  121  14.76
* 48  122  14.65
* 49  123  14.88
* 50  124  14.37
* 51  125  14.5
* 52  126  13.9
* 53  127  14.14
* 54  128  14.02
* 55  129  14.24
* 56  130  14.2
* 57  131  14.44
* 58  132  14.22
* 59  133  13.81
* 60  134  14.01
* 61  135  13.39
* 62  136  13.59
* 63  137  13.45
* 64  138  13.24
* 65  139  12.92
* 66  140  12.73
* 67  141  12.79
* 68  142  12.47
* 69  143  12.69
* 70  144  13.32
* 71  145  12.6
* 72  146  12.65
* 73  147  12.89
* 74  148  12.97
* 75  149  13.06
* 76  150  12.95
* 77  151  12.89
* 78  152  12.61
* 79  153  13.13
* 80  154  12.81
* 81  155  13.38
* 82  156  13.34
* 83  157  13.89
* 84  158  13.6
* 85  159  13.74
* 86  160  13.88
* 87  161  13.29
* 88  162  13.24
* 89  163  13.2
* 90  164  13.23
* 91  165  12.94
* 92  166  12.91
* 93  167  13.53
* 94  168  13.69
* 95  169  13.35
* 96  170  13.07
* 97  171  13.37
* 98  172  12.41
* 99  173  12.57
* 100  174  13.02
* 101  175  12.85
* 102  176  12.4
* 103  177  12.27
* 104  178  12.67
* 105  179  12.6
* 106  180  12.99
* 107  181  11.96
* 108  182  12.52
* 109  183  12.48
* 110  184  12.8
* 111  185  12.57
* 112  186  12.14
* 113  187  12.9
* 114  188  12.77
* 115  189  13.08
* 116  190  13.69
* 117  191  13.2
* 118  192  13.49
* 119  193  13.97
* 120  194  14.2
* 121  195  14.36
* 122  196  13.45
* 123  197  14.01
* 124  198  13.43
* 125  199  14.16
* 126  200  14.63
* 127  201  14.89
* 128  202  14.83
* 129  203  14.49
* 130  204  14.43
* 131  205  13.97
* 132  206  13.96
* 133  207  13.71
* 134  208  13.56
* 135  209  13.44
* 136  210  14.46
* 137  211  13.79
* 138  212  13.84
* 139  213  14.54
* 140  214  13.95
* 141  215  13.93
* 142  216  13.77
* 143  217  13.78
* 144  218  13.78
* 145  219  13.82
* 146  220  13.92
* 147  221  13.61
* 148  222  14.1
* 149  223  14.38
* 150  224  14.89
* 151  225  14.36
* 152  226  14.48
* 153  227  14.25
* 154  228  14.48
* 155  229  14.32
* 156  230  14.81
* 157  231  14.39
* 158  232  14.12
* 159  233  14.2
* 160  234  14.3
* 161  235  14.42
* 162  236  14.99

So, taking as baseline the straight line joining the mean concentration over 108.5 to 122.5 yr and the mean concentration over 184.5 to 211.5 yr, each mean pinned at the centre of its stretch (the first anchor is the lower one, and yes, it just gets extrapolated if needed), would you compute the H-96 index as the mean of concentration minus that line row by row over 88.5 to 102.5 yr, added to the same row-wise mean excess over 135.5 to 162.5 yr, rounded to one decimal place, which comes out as -4.0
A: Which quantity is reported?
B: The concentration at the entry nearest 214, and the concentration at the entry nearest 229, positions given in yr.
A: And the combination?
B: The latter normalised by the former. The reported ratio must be 1.03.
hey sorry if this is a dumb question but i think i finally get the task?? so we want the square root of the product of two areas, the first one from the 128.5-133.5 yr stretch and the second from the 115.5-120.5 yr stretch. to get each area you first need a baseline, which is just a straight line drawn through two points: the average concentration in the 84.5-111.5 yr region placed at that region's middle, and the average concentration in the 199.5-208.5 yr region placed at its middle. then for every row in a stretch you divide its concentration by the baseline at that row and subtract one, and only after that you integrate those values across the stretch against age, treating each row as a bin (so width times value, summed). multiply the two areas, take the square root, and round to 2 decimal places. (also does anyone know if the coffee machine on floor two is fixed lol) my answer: 0.52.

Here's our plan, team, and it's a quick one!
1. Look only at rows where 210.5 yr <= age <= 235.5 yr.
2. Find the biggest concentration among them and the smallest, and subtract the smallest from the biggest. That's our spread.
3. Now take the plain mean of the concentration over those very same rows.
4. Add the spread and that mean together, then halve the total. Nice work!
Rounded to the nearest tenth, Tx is 7.7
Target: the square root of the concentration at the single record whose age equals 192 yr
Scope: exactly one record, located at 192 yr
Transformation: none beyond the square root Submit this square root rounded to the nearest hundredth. 3.67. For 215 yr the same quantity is 3.73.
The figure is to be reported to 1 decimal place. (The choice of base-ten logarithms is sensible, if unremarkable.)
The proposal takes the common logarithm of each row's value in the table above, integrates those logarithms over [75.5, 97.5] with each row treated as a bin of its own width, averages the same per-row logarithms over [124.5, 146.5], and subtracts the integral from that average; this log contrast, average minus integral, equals -22.5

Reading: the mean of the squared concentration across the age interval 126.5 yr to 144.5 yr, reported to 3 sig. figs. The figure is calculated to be 184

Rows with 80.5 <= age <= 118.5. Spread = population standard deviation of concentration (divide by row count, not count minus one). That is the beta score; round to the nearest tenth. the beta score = 1.4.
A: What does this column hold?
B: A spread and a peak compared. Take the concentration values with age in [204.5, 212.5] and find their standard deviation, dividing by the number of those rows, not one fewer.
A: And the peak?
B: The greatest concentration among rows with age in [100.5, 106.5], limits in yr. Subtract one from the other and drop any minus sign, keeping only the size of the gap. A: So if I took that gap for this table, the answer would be 13.8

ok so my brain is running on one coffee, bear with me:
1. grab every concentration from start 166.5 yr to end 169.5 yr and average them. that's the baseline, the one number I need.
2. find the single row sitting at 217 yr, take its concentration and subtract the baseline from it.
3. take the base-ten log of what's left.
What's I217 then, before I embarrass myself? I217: -0.59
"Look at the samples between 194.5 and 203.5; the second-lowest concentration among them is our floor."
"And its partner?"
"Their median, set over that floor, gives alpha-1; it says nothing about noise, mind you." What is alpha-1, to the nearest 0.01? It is 1.07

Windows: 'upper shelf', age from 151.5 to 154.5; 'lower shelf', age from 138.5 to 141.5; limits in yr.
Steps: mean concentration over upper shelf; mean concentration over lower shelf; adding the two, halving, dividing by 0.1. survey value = 128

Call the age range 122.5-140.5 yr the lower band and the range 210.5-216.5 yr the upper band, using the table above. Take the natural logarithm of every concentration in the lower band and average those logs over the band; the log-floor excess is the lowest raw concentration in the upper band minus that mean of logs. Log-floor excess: 11.1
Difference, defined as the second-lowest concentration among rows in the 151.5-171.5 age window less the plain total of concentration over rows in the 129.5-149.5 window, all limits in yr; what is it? -253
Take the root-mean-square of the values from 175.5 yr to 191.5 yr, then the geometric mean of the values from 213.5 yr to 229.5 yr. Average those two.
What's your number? 13.4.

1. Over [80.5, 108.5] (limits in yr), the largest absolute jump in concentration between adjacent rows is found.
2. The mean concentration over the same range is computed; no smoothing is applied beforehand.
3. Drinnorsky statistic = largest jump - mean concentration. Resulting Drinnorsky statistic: -11.3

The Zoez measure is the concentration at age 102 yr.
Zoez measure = 13.52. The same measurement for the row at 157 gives 13.89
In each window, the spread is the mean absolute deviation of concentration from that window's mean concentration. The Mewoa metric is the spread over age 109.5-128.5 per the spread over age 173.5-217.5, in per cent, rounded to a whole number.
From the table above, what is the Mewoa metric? 38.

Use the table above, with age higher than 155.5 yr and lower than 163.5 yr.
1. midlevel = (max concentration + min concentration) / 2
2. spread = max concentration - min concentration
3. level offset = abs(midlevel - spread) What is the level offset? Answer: 12.9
